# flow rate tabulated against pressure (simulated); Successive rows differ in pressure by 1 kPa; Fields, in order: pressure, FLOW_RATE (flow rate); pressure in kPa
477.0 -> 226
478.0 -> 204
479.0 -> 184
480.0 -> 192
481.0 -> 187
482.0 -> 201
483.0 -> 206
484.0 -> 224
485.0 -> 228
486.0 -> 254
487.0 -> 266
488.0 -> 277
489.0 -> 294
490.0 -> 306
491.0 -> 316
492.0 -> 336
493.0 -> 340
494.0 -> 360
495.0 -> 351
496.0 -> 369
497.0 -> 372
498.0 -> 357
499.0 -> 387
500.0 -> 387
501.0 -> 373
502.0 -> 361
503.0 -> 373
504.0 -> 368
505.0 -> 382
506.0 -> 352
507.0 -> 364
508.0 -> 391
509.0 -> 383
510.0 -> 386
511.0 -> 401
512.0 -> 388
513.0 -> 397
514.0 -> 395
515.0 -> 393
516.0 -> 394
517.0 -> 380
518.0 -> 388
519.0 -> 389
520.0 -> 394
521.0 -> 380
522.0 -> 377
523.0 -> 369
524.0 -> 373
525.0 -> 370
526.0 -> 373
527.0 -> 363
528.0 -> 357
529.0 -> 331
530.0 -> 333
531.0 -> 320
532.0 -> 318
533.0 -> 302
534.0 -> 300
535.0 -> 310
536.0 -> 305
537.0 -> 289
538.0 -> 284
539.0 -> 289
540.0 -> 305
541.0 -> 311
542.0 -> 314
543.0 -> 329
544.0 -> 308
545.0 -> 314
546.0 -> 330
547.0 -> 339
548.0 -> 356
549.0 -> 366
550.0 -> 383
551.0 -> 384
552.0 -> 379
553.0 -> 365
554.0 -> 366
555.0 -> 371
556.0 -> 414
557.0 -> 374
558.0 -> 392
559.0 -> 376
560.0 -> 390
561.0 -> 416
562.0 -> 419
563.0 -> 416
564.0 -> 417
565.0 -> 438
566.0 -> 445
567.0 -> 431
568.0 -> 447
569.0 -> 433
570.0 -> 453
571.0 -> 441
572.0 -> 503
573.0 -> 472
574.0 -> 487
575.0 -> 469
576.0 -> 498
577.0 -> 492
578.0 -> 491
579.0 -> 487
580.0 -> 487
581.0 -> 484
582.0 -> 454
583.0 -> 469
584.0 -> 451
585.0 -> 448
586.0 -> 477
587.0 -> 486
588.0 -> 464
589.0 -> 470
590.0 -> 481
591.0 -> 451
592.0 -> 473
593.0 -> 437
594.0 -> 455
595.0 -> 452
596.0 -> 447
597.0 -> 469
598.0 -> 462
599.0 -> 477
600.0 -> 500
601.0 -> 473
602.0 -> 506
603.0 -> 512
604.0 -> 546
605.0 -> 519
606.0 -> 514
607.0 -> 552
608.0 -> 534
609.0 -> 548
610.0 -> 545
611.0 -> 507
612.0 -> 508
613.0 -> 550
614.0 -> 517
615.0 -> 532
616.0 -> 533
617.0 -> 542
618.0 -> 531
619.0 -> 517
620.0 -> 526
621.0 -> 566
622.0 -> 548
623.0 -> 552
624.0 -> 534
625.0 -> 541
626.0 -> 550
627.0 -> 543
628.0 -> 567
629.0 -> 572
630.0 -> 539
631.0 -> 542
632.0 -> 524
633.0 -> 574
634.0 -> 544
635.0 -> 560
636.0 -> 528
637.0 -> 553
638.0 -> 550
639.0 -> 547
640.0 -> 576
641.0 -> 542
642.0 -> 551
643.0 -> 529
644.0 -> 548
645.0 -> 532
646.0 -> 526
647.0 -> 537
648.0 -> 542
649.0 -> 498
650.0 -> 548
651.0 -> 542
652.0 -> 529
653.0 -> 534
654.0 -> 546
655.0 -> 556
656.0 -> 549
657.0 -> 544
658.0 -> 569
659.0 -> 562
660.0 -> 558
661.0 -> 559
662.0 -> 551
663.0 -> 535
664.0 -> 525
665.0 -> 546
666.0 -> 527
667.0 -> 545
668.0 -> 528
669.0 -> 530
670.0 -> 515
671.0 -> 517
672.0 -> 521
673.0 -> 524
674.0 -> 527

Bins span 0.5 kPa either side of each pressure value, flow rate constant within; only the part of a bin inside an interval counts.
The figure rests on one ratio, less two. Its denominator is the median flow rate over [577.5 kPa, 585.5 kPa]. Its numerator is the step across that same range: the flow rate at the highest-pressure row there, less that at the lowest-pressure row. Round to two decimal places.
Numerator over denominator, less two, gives -2.09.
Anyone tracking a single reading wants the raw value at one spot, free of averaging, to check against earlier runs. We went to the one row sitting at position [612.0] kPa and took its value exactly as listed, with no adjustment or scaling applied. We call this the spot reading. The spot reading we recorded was 508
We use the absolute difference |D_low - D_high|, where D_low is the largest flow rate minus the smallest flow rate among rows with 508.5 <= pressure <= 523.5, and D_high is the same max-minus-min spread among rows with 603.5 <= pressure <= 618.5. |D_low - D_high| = 13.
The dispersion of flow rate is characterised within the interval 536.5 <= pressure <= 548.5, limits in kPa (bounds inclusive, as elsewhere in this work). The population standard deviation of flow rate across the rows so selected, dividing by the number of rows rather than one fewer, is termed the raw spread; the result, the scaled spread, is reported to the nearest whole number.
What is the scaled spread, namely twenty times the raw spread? 414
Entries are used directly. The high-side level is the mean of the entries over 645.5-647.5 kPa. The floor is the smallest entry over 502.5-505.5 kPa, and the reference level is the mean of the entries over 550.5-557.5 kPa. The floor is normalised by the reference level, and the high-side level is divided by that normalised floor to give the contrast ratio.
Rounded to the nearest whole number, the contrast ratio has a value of 547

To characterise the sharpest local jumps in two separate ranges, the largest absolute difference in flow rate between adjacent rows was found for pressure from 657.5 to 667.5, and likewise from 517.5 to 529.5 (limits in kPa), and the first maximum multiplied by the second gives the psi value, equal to 546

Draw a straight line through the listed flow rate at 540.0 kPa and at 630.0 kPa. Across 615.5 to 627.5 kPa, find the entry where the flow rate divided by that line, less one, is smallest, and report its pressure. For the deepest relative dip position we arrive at 619.0 kPa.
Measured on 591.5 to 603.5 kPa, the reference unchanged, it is 593.0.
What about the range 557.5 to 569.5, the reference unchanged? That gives 559.0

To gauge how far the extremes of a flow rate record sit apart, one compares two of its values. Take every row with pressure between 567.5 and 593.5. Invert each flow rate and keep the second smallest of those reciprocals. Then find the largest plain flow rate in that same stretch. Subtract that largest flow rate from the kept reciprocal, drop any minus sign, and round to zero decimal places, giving 503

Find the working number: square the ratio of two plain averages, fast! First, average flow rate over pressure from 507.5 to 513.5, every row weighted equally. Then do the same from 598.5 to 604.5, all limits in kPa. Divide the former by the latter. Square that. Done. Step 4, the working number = 0.61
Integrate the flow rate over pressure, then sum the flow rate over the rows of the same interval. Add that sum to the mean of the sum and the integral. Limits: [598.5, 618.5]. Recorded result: 20892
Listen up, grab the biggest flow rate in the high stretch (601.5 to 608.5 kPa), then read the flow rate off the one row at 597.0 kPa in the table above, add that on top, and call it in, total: 1021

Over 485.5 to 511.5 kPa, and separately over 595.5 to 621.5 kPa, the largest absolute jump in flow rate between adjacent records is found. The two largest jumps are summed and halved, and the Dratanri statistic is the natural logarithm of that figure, 3.58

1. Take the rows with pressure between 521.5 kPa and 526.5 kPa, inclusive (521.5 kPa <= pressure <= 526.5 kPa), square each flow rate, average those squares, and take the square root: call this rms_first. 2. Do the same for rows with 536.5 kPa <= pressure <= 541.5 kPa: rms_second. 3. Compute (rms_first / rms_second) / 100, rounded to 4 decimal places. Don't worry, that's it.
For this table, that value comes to 0.0126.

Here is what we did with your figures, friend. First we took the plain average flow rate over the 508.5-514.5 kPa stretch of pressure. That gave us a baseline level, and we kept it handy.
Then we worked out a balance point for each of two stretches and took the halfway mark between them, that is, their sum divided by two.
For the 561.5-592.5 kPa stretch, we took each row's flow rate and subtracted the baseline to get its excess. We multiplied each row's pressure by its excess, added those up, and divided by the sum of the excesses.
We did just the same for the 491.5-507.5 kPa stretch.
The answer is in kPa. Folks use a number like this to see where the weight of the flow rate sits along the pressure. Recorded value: 538.5 kPa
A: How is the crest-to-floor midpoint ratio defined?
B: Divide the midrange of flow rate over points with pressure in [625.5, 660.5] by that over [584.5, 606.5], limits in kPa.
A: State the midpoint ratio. 1.09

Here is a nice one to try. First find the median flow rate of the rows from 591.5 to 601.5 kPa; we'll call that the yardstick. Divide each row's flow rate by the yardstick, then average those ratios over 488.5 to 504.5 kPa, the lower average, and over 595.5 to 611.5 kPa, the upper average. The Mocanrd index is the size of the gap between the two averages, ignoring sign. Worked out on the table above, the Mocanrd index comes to 0.33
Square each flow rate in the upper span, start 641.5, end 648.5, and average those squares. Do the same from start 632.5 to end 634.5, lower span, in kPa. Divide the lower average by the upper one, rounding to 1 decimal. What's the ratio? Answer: 1.1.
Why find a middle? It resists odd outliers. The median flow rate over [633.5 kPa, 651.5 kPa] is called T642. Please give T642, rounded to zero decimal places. 543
